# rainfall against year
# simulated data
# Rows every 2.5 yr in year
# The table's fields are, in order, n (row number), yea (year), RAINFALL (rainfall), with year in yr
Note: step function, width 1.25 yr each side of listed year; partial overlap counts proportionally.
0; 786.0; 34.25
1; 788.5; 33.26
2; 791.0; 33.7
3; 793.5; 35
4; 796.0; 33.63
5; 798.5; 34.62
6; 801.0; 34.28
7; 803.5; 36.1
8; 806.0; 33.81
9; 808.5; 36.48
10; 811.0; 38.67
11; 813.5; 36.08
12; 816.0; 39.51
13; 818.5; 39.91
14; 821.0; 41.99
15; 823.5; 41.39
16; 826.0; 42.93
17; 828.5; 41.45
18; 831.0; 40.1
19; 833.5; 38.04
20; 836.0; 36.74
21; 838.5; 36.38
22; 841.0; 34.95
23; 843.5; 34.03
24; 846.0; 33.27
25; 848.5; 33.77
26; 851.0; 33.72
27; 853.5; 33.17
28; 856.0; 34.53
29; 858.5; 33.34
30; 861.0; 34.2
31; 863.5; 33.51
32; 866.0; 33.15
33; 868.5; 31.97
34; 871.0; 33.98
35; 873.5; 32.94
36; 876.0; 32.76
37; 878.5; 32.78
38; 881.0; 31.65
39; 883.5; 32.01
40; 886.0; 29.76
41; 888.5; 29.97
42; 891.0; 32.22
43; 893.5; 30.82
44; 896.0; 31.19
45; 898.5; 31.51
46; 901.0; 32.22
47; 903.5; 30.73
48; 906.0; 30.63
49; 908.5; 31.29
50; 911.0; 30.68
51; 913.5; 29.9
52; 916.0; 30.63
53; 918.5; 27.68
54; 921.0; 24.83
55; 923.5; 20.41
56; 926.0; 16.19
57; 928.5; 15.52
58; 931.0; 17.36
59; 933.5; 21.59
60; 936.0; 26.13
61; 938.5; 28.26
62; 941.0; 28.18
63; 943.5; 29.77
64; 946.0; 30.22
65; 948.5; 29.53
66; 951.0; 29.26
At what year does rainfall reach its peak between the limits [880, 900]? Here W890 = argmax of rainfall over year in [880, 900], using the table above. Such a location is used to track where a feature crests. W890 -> 891.0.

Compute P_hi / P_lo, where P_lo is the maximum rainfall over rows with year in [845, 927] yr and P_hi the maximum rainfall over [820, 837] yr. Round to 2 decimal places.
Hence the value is 1.24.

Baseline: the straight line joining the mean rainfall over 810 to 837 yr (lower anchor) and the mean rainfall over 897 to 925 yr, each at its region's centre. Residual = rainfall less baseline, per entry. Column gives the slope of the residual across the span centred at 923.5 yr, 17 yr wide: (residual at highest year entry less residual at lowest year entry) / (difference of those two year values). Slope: -0.76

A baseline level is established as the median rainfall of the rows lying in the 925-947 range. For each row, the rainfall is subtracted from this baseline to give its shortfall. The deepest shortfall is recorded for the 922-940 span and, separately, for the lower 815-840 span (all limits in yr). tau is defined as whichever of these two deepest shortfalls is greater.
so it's 11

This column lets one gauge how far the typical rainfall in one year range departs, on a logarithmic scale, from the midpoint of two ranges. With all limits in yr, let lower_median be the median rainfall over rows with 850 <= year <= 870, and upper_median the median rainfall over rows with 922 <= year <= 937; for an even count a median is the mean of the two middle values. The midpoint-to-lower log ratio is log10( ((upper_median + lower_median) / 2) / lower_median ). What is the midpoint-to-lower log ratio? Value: -0.11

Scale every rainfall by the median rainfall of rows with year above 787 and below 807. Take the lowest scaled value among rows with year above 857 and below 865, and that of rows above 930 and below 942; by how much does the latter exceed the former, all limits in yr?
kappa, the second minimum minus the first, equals -0.47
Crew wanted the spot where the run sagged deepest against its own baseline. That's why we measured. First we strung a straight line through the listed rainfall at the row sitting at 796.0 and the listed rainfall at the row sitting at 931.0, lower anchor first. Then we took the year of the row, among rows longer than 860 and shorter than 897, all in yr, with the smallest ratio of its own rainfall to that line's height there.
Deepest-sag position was 868.5 yr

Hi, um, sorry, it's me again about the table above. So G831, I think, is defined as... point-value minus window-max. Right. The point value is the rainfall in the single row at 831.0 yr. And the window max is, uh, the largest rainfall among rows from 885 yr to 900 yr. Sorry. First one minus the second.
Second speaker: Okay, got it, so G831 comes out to 7.9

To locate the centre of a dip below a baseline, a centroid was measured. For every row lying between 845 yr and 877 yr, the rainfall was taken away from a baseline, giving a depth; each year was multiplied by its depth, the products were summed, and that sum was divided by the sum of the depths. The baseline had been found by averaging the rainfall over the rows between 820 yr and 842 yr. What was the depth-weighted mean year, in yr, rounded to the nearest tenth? 861.4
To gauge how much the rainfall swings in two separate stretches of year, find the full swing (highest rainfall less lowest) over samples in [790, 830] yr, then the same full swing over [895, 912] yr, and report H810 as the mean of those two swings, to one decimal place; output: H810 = 5.4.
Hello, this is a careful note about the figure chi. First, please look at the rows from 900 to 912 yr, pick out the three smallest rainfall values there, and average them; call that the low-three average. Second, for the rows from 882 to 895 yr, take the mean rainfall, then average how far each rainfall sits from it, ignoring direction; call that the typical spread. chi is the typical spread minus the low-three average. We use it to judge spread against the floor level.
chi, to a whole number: -30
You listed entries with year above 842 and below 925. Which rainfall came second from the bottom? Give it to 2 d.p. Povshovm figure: 24.83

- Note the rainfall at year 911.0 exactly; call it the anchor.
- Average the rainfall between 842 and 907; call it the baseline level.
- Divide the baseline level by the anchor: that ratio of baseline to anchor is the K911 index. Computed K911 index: 1.06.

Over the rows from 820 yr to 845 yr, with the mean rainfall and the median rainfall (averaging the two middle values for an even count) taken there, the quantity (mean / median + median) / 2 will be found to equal 20.0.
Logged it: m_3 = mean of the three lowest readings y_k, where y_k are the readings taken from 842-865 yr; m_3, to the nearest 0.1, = 33.3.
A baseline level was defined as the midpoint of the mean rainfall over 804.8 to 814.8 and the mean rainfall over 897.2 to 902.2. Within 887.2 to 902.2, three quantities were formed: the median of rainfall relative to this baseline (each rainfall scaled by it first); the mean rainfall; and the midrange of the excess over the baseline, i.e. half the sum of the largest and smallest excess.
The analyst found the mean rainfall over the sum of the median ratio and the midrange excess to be -15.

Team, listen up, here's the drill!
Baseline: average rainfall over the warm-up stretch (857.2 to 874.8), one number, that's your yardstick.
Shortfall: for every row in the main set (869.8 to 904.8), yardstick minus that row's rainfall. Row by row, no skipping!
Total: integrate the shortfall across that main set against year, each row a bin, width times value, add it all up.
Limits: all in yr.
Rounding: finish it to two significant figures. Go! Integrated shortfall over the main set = 54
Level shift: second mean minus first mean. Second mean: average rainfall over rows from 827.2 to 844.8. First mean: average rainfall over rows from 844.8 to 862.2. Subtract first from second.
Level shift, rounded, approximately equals 4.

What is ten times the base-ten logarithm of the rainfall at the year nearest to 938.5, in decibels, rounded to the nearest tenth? 14.5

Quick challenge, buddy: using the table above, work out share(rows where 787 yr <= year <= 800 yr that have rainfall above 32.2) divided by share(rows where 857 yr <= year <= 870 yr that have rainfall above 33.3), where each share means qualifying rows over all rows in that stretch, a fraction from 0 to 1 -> 1.67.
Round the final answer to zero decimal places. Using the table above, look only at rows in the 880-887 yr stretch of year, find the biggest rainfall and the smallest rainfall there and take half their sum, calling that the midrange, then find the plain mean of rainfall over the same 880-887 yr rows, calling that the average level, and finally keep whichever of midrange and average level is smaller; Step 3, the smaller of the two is 31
